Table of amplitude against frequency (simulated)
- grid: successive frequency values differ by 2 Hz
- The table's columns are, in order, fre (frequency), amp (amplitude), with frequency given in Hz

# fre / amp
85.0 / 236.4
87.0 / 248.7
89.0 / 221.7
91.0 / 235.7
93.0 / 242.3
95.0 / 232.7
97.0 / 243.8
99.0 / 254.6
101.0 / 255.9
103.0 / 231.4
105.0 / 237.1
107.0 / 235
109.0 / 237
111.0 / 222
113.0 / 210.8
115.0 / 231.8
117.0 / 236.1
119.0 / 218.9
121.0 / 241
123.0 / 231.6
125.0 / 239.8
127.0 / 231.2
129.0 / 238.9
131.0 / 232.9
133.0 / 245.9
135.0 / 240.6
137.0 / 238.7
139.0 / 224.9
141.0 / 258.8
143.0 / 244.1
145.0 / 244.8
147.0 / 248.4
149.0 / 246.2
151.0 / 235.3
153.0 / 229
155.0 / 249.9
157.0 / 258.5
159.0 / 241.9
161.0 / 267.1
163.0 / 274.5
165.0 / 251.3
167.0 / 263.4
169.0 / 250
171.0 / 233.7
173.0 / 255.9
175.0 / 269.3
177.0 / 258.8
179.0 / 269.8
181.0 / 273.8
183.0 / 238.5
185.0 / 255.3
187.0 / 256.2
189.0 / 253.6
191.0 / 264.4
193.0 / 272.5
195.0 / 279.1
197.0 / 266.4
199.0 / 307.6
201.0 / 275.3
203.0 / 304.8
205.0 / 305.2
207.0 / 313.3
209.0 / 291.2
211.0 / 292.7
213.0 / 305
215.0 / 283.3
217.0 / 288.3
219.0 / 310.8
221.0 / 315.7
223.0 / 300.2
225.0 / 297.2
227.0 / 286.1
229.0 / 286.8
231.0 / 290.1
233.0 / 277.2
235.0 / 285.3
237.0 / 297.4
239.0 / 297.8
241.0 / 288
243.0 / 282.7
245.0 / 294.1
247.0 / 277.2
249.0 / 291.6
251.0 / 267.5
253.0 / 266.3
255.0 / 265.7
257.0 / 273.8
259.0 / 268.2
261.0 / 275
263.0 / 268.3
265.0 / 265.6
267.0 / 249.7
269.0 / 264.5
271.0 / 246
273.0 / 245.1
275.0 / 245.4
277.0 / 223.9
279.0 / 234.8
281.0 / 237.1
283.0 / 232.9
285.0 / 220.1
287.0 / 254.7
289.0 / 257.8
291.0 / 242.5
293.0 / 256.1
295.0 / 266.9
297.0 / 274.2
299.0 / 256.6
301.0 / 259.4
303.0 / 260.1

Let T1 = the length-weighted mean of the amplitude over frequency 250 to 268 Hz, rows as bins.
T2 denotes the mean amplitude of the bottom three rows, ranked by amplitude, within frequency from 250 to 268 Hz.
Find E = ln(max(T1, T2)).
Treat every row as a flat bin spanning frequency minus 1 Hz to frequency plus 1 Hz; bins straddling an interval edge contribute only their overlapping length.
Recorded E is 5.59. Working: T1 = 267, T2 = 260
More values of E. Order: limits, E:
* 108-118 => 5.43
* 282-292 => 5.49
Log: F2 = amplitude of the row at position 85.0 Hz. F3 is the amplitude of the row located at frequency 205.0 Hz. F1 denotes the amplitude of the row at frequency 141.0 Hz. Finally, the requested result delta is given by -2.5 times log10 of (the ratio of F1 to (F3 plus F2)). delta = 0.80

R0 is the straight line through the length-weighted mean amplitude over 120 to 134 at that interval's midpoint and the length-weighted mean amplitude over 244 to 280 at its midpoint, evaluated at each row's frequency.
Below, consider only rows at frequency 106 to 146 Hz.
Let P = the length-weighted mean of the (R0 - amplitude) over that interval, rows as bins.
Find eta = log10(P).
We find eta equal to 0.3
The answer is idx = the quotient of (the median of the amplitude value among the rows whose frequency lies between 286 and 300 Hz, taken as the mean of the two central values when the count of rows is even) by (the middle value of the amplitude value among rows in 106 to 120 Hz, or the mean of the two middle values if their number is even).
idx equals 1.11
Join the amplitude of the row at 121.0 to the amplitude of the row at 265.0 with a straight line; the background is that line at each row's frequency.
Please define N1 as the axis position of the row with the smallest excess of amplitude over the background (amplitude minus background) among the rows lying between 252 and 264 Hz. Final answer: 255.0 Hz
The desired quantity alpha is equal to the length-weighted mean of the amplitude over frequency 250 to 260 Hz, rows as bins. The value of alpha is 268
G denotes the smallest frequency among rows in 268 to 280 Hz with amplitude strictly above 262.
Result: 269.0 Hz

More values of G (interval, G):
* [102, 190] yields 161.0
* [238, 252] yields 239.0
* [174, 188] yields 175.0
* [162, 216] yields 163.0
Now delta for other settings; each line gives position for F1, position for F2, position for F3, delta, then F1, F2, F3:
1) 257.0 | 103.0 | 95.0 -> 0.57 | 273.8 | 231.4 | 232.7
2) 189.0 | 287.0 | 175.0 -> 0.79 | 253.6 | 254.7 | 269.3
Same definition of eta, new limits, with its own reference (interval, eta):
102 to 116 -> 0.7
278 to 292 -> 1.4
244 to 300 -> 0.8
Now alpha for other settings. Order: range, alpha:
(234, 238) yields 291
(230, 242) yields 289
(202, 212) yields 301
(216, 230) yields 298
